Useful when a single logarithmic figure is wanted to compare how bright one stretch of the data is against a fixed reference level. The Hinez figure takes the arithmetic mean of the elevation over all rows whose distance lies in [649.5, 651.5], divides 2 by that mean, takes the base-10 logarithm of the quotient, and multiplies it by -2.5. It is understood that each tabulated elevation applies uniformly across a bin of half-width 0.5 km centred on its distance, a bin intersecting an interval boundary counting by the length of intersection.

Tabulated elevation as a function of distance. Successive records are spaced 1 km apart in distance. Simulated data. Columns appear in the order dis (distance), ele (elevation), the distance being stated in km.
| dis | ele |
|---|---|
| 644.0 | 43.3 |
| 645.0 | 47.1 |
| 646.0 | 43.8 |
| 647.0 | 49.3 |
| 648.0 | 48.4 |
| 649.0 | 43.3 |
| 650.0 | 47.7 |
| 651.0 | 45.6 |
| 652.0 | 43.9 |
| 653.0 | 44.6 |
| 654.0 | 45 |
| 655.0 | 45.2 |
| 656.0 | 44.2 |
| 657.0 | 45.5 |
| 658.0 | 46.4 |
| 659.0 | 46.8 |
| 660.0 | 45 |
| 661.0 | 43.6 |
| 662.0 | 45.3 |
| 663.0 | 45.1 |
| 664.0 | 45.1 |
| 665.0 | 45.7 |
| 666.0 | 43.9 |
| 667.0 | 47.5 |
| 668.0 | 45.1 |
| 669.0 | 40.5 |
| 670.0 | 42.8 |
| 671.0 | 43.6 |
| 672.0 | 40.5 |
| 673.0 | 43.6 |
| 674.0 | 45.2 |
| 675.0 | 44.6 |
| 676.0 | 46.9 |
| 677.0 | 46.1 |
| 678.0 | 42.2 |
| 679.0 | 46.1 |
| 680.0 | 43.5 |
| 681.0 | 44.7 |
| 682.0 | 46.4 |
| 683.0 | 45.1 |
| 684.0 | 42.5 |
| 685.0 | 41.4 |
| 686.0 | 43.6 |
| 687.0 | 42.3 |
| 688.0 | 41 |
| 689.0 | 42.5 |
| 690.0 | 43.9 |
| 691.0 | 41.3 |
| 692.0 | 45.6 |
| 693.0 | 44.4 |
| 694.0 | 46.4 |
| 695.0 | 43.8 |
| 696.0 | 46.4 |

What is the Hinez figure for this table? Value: 3.42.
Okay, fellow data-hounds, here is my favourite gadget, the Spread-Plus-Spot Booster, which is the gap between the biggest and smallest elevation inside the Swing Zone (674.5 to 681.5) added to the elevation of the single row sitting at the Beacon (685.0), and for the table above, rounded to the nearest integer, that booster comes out 46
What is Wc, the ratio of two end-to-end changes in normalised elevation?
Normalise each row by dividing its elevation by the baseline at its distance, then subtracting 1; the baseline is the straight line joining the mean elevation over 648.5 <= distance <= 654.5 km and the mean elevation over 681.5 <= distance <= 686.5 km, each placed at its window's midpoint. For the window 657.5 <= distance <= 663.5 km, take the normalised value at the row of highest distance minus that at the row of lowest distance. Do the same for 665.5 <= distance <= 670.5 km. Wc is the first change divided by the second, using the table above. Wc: 1.2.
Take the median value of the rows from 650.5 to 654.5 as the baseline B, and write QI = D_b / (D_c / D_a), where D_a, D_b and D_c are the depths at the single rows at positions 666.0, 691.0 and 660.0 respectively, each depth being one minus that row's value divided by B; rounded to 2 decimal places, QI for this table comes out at -0.35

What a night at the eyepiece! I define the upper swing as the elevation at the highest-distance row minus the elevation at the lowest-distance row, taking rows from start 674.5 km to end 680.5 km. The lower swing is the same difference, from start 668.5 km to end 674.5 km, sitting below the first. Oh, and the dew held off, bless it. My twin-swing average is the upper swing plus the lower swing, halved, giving 1.8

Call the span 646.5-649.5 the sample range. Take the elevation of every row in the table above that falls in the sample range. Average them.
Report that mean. 47.0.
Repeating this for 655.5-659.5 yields 45.7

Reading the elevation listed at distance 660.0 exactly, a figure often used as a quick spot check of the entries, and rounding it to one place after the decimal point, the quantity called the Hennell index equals 45.0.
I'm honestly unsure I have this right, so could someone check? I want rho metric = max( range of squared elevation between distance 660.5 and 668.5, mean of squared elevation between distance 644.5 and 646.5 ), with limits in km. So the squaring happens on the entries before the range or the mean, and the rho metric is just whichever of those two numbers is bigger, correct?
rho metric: 2068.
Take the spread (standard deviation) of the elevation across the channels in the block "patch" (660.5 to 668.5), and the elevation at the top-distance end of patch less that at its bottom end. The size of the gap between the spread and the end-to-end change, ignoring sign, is 0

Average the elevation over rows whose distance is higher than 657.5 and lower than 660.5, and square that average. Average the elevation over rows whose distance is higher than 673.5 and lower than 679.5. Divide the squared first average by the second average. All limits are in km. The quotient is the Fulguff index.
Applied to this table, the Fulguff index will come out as 47.0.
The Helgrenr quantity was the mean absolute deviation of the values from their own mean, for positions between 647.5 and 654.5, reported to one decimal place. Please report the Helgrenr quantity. 1.5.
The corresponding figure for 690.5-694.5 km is 1.6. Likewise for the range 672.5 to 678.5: 1.3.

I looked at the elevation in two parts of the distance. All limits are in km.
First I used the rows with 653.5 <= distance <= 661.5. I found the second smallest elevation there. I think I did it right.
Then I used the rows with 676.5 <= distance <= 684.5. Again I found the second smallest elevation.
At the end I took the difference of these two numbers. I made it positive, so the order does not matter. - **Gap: 1.7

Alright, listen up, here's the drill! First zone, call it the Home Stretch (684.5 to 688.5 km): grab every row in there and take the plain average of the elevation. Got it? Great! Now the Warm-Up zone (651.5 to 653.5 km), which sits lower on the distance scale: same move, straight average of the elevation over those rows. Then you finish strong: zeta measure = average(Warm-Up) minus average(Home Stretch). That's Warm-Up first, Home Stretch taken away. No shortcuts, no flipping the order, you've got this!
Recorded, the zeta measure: 2.2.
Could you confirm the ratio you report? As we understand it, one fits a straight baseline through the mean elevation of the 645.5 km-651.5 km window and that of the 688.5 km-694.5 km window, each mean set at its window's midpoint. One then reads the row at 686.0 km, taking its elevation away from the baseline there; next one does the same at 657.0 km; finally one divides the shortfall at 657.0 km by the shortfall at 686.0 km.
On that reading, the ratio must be 0.54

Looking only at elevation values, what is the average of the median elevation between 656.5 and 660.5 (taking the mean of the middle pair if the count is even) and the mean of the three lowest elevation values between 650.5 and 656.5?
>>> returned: 45.1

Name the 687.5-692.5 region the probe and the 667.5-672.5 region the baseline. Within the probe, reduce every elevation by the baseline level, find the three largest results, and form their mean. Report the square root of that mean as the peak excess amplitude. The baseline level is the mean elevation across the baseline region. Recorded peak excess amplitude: 1.22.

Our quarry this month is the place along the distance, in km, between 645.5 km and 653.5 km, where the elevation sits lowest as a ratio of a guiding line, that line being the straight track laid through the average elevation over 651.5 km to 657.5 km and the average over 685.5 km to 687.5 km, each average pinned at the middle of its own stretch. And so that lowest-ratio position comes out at 649.0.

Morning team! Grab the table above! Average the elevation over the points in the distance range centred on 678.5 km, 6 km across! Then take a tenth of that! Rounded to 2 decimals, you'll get 4.49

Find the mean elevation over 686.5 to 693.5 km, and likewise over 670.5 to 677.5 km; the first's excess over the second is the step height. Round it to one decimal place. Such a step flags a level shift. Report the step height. -1.4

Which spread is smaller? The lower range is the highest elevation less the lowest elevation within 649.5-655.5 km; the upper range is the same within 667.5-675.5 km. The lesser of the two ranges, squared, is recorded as 14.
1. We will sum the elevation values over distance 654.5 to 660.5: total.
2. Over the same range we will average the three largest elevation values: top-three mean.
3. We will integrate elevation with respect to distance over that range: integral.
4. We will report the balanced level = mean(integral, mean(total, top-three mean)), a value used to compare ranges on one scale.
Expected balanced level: 216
